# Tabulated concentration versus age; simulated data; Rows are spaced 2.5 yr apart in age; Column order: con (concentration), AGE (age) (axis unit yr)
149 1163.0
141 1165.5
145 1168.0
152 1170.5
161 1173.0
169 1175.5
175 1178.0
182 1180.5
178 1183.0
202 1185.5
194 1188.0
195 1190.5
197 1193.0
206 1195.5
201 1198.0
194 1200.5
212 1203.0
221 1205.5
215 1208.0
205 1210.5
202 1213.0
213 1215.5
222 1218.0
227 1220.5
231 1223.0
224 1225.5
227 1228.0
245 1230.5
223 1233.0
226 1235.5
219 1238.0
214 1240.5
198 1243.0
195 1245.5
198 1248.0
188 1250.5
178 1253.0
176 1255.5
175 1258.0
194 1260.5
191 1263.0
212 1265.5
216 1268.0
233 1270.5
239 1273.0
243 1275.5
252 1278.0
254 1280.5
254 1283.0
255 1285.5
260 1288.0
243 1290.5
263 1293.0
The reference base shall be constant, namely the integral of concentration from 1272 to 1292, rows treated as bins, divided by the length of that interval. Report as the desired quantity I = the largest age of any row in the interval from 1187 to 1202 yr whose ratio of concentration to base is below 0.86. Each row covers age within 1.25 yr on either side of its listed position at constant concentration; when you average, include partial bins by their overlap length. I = 1200.5 yr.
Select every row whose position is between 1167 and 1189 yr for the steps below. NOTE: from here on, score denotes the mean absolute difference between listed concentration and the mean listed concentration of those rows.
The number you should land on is 15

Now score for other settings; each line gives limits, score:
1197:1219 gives 8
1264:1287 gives 13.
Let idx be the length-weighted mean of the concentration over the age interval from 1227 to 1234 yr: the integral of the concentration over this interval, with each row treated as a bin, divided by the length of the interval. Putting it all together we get 232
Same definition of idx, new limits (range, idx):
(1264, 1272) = 220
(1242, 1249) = 197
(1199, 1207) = 209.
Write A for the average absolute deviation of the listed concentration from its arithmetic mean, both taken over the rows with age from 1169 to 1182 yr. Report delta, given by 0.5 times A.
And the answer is 4.5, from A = 9.0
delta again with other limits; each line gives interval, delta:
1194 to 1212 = 3.6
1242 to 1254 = 3.4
